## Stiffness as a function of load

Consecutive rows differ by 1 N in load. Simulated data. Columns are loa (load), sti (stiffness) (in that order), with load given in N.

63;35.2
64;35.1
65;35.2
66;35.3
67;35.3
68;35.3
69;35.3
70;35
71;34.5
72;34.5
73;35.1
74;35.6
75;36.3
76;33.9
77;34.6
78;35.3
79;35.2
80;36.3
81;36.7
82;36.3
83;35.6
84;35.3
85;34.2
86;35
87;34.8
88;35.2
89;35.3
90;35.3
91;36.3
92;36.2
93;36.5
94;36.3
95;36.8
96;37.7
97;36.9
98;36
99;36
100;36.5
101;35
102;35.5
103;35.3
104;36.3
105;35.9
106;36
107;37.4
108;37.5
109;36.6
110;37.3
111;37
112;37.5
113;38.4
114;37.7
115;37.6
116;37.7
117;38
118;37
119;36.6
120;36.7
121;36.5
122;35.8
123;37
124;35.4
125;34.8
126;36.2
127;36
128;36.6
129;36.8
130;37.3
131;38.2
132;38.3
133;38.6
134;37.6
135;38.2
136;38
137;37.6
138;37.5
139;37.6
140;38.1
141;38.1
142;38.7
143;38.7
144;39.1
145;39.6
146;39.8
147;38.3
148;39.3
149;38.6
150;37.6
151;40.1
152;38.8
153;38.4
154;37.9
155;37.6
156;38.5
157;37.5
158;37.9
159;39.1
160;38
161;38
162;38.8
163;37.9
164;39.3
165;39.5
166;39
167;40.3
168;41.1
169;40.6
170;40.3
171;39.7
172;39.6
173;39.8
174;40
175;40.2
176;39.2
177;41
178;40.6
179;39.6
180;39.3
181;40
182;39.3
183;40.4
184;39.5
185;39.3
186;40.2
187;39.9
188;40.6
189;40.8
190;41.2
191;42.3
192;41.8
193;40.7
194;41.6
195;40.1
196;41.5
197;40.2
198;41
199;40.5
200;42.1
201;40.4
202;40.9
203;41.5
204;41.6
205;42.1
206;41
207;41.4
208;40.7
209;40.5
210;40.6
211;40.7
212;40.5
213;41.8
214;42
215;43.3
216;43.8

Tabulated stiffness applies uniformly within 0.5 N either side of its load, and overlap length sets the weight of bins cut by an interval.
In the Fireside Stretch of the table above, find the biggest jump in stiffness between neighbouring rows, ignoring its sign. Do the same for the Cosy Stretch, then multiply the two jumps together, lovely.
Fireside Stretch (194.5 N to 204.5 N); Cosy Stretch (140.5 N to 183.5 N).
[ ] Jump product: 4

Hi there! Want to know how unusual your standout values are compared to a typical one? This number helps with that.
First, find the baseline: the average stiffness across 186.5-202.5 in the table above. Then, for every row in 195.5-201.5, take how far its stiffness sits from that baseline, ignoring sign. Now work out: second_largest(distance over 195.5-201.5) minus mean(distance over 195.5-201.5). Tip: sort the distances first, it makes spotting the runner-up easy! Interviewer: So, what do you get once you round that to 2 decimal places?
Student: 0.19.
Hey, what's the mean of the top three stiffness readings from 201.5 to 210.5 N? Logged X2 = 41.7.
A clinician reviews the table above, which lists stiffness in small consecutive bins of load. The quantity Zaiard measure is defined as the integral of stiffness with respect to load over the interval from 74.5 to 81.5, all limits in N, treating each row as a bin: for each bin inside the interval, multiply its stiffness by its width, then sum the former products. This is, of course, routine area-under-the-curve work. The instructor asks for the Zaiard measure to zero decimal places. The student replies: 248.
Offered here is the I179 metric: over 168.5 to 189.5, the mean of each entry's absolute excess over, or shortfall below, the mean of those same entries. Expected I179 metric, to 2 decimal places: 0.45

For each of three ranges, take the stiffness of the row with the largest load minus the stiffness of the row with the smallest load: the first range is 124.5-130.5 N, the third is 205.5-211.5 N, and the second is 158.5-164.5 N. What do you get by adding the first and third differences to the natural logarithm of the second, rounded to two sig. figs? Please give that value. 0.59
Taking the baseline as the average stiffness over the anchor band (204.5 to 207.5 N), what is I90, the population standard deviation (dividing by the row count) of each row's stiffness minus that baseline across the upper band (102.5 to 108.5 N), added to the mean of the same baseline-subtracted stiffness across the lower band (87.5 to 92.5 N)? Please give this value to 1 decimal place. -5.0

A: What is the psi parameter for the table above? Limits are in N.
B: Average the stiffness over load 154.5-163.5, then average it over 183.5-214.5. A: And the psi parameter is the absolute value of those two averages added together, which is 79.1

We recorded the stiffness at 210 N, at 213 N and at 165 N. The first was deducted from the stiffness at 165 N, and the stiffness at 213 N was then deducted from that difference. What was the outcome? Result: -42.9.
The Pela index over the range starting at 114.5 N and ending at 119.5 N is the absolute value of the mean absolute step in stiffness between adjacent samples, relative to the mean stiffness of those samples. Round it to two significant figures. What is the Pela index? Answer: 0.012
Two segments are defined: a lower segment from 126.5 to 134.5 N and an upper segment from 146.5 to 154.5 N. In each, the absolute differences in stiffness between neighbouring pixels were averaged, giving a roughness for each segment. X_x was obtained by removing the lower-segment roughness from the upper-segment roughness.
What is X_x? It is 0.5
